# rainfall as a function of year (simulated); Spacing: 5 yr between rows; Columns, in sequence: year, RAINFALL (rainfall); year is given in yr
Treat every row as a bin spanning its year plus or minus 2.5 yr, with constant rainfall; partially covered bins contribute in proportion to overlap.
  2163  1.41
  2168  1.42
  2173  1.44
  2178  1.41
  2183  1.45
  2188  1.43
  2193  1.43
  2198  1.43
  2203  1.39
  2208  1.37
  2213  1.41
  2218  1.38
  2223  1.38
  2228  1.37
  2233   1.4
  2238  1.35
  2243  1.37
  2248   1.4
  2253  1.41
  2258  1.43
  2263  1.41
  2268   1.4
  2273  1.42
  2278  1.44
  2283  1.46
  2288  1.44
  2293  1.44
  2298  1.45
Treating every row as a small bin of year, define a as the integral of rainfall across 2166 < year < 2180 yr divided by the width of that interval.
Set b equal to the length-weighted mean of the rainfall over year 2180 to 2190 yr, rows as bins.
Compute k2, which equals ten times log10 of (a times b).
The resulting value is 3.12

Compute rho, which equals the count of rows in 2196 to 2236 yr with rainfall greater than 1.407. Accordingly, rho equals 2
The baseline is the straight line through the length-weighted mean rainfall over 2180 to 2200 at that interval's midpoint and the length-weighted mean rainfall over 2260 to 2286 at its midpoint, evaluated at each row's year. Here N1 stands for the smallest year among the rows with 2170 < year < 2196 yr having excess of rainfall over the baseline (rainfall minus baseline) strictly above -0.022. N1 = 2173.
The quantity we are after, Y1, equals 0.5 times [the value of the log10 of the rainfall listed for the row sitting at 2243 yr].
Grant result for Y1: 0.068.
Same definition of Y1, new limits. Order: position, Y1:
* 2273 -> 0.076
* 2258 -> 0.078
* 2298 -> 0.081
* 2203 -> 0.072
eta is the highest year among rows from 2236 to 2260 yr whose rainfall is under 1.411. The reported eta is 2253 yr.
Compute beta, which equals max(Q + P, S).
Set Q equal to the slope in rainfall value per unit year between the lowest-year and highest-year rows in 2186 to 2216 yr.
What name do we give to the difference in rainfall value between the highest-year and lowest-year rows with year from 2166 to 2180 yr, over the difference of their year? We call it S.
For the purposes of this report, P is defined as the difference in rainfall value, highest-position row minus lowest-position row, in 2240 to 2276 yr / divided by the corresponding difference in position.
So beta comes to 0.0009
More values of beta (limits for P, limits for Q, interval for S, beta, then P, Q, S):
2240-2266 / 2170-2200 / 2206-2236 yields 0.0016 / 0.0020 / -0.0004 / 0.0012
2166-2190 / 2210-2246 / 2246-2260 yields 0.0030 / 0.0005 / -0.0013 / 0.0030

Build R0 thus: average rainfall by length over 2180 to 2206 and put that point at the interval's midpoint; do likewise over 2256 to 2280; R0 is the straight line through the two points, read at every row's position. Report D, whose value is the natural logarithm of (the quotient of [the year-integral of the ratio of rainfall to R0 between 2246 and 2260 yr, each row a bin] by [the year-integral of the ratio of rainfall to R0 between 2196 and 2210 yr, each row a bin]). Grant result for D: 0.01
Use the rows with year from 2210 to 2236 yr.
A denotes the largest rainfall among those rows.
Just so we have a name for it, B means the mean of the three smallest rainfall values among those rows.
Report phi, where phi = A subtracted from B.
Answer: -0.033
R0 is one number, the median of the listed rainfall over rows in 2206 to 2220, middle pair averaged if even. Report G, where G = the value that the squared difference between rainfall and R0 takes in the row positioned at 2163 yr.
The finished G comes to 0.0009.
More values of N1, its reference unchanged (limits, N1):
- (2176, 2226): 2183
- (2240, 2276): 2253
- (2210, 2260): 2253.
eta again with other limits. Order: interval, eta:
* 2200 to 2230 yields 2228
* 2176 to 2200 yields 2178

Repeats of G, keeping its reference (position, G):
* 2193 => 0.0025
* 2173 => 0.0036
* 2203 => 0.0001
